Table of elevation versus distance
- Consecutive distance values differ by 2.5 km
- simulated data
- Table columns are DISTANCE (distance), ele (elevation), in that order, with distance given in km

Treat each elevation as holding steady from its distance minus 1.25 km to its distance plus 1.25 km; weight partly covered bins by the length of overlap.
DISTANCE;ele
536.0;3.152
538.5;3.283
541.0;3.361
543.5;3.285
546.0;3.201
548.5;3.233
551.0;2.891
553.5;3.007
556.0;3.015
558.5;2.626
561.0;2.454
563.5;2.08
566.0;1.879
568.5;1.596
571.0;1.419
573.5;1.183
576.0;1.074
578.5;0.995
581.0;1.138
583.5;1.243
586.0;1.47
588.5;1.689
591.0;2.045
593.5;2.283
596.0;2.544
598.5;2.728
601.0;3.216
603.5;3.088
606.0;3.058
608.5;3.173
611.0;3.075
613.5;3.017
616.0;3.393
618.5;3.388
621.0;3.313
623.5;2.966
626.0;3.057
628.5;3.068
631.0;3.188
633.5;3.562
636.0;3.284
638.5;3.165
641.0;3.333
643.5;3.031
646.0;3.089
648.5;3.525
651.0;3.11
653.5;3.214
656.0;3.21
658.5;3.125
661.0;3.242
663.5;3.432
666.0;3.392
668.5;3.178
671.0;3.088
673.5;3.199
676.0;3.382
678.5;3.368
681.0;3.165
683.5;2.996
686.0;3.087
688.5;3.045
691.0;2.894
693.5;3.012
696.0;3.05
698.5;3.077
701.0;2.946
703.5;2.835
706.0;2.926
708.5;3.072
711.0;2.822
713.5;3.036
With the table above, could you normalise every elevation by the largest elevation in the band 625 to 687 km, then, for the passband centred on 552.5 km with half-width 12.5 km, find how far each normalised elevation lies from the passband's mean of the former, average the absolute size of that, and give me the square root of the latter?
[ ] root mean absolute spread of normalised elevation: 0.30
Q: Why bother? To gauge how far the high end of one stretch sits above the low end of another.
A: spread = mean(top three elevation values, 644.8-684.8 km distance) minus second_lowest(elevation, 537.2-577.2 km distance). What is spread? 2.3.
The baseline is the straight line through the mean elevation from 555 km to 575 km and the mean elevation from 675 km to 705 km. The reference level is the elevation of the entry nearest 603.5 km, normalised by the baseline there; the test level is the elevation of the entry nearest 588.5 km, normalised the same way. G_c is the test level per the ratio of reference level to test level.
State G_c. 0.44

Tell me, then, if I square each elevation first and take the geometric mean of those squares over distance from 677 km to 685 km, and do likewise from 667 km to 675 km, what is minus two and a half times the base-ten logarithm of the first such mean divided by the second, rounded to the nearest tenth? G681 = 0.0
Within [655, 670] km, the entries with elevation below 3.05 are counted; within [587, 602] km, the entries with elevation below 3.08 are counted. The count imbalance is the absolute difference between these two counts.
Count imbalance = 5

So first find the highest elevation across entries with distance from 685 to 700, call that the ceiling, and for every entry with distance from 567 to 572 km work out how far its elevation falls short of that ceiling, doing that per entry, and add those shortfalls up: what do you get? 3.2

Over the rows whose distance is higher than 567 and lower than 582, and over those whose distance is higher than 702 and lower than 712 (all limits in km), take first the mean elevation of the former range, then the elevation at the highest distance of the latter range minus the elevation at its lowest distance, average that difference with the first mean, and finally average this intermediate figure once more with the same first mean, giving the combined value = 0.9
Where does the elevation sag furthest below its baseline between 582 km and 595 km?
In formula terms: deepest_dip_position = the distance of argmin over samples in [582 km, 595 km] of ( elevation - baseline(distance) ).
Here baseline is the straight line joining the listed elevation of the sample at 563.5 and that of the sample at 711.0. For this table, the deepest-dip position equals 583.5 km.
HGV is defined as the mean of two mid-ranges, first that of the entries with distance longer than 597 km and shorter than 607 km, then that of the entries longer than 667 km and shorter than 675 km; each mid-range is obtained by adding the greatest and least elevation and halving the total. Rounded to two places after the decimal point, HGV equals 3.06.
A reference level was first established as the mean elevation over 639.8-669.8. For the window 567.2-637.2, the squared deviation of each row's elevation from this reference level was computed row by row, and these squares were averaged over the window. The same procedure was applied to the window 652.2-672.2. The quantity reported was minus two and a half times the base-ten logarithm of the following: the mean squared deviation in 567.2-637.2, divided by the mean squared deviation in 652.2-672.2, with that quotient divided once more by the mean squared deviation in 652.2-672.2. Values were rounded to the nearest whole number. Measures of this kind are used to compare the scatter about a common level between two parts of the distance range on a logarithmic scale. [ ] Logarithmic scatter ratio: -10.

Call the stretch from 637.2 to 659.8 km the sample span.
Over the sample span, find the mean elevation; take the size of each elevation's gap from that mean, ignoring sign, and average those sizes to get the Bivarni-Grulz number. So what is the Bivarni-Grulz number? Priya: 0.11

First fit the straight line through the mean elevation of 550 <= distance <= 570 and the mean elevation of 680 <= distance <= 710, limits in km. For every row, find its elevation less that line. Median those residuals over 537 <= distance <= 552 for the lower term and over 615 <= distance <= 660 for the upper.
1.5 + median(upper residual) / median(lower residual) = 1.94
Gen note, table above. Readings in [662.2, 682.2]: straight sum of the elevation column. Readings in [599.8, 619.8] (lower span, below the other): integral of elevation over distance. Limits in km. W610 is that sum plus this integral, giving 89.7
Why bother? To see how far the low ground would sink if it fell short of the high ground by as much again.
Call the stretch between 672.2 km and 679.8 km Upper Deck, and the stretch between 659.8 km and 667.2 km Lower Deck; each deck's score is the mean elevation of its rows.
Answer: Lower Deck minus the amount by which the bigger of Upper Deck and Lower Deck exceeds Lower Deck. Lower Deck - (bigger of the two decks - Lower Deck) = 3.36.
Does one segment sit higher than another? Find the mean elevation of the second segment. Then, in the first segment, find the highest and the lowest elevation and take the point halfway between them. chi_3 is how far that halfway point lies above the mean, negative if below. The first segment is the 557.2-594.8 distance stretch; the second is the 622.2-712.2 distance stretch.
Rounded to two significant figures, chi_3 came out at -1.3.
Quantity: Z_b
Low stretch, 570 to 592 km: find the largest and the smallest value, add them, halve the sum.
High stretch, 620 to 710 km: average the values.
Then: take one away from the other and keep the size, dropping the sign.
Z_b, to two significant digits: 1.6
